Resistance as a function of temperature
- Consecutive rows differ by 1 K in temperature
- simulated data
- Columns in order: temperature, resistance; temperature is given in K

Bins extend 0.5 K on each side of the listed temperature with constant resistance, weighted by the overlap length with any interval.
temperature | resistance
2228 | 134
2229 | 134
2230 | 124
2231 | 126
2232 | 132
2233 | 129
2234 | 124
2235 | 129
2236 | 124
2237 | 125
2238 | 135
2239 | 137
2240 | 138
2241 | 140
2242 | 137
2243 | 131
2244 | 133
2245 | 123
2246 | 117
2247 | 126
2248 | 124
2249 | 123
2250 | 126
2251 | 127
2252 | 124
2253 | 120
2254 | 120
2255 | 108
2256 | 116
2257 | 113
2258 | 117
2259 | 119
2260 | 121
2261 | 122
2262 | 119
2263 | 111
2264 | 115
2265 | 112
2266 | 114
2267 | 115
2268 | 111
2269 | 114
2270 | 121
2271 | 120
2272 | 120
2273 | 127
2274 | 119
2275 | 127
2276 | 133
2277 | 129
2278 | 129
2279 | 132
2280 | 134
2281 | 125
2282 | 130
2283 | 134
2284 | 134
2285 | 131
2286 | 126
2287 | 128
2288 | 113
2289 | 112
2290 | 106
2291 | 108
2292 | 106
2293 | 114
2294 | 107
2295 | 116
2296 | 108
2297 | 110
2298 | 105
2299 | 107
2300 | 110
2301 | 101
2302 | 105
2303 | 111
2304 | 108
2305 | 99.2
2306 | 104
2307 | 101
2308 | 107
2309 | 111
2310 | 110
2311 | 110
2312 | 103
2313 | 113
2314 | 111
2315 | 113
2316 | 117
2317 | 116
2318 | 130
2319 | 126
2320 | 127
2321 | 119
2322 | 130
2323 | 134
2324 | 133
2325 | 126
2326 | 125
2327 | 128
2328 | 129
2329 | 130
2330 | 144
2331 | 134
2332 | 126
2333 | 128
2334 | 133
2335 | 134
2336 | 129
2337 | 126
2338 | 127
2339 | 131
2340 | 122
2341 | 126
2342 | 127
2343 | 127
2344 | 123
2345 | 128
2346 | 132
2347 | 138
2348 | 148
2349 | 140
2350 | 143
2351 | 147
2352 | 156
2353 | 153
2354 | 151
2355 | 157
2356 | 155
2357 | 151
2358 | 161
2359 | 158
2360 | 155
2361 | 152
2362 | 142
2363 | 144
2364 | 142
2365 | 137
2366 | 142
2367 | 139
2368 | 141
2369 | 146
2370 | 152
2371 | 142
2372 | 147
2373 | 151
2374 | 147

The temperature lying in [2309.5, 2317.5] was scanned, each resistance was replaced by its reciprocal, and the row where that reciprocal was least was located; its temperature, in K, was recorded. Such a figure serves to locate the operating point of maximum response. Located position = 2316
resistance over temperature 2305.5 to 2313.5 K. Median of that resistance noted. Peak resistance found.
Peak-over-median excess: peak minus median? 4.5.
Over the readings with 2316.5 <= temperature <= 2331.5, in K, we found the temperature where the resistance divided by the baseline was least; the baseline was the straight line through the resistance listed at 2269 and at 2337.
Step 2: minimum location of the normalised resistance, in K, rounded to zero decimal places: 2317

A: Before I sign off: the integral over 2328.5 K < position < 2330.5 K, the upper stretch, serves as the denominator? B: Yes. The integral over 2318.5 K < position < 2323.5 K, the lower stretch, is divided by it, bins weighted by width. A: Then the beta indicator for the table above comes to 2.3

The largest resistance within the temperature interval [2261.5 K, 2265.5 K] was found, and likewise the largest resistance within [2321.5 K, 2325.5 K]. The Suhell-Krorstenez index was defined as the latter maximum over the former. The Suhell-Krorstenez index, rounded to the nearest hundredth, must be 1.13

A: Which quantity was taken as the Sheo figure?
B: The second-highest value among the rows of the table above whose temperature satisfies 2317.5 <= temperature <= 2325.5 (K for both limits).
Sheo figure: 133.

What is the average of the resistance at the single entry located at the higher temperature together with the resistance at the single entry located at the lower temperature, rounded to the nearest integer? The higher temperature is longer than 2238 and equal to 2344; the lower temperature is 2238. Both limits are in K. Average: 129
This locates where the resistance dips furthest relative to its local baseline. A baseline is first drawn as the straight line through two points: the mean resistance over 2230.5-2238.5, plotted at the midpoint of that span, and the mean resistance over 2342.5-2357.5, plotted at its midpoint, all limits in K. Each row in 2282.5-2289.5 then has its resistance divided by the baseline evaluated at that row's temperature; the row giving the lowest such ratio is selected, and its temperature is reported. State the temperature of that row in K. 2289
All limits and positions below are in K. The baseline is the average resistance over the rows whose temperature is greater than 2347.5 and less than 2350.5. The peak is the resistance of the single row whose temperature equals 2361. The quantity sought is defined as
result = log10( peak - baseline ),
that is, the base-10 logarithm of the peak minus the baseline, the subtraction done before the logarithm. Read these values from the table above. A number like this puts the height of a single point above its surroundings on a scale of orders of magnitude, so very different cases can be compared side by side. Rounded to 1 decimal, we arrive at 0.9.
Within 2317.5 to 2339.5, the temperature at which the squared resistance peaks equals 2330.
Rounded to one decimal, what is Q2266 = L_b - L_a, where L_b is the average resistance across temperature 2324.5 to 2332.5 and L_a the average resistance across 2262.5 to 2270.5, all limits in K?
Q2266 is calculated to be 16.1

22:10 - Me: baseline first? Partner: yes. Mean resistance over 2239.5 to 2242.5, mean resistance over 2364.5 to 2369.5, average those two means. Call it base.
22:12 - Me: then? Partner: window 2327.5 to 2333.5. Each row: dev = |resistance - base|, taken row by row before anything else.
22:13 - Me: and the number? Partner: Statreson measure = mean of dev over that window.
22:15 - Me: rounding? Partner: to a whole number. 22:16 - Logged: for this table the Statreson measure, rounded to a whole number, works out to 9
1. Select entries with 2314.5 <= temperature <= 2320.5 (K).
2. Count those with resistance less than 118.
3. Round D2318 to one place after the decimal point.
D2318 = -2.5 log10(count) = -1.2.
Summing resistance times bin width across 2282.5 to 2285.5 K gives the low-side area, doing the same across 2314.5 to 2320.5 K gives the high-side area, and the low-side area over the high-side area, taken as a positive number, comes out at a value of 0.55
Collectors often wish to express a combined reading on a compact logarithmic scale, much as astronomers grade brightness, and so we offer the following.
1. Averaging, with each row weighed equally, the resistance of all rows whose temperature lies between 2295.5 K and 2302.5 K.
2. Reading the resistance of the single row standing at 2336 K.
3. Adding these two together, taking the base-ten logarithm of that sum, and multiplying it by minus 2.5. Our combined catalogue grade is -5.93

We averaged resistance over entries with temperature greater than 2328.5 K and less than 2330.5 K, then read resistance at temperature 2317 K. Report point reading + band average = 253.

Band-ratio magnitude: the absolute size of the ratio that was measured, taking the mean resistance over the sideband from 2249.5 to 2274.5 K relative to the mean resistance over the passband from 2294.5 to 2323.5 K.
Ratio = 1.05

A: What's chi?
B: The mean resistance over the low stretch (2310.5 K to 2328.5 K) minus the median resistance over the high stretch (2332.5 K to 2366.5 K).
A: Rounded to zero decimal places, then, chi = -19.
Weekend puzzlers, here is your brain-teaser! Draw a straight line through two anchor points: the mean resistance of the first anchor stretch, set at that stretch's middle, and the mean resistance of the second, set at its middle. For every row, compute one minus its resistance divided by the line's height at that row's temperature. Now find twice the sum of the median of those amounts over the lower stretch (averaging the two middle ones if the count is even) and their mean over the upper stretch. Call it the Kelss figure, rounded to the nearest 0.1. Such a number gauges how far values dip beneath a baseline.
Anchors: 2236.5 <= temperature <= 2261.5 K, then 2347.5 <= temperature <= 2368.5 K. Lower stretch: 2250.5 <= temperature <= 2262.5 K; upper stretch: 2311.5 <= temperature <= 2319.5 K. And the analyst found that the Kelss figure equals 0.4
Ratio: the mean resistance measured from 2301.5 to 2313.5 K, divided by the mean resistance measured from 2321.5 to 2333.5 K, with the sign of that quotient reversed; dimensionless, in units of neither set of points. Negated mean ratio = -0.82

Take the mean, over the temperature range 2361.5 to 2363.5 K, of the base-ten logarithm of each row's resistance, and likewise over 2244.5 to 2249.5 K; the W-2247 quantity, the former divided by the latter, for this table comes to 1.03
